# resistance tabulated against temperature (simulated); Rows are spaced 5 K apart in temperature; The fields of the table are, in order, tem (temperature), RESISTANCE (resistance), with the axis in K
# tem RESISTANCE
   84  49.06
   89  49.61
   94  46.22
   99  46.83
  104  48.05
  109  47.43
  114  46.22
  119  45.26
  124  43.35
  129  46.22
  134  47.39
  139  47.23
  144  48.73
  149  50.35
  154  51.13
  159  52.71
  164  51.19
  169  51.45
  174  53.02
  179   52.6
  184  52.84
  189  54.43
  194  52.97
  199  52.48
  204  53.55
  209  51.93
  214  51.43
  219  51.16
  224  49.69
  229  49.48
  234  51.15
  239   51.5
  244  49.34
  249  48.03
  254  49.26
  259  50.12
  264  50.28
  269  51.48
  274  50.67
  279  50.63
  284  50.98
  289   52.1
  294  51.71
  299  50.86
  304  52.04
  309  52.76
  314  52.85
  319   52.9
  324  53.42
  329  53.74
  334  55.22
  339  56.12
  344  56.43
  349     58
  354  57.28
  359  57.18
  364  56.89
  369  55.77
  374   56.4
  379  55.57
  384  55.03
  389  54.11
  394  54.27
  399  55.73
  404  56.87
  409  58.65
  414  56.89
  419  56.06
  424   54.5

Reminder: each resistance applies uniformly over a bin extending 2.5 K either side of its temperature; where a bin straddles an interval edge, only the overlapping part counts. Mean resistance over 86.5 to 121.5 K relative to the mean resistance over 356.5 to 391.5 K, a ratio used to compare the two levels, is 0.843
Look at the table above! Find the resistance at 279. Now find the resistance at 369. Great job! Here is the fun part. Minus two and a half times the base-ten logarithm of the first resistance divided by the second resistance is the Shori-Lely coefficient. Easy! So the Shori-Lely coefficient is 0.10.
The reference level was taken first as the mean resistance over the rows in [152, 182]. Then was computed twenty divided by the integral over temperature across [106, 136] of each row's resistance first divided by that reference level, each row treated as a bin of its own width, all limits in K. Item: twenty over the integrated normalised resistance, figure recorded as 0.75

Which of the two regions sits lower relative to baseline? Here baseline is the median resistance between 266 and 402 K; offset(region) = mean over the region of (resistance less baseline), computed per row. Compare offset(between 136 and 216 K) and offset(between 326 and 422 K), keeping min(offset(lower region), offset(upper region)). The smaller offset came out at -2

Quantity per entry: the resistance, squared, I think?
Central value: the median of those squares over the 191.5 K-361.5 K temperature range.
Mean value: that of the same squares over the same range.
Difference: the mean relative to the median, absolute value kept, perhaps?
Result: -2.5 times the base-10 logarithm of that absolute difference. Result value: -4.4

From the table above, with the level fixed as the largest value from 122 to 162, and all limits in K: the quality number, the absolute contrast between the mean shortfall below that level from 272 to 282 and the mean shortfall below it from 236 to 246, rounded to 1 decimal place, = 0.2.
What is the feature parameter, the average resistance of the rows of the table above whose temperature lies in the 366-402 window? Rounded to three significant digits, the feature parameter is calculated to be 55.3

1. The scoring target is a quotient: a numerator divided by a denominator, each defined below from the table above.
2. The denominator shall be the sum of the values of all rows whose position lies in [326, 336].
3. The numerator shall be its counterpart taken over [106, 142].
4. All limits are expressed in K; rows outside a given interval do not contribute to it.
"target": 3.0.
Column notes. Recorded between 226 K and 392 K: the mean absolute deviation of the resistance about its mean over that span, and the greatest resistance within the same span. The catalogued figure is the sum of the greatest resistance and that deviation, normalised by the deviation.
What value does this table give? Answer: 26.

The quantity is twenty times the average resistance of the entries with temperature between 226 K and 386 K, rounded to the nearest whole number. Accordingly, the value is 1059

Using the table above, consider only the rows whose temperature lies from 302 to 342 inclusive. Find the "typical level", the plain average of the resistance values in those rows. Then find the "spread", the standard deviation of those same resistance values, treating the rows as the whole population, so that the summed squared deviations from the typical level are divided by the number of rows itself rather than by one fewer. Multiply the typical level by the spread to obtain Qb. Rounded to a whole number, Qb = 69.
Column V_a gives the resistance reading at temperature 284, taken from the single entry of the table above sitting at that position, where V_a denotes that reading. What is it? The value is 50.98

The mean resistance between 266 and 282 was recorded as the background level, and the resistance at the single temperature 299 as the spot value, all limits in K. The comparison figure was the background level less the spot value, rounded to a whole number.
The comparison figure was 0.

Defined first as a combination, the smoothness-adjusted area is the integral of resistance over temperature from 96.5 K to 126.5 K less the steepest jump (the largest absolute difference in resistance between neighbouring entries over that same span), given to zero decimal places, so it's 1384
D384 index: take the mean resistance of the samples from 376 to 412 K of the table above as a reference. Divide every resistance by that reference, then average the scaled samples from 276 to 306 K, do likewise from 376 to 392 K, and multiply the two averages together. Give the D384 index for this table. 0.91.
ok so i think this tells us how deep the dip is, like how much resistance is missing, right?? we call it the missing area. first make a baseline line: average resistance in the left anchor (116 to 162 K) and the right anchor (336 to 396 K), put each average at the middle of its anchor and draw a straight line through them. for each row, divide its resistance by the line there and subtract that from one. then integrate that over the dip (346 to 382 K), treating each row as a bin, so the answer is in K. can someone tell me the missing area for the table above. 0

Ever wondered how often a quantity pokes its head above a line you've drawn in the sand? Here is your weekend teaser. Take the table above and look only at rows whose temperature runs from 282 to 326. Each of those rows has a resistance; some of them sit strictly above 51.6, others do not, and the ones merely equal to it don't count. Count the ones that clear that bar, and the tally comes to 7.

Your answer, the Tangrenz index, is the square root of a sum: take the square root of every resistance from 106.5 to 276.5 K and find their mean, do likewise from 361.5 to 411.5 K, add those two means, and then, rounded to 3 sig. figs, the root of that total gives 3.82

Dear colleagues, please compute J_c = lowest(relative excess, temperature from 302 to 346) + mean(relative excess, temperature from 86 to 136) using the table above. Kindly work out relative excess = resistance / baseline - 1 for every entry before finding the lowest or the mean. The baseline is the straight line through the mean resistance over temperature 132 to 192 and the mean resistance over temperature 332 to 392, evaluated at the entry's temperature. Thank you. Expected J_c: -0.11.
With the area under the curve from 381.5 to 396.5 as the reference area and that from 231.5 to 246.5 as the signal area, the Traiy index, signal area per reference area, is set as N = 0.93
